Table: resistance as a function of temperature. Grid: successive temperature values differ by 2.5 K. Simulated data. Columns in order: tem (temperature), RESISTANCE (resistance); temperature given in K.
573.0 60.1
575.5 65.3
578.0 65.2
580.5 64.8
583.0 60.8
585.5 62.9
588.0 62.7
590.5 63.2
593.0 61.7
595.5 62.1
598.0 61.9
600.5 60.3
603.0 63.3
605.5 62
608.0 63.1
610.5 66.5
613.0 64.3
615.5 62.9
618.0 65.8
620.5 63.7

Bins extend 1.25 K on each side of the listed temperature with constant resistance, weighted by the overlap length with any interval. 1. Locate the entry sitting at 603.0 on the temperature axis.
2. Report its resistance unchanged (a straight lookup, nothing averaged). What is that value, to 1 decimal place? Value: 63.3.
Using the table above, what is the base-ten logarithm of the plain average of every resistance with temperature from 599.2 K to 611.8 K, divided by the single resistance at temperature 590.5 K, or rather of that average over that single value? -0.001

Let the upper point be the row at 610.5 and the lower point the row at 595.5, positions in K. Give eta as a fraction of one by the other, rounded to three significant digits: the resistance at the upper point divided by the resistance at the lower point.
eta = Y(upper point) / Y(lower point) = 1.07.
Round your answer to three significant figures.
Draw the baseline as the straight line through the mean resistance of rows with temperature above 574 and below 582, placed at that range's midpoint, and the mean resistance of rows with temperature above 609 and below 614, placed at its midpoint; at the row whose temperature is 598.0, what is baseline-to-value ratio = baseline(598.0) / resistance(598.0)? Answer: 1.05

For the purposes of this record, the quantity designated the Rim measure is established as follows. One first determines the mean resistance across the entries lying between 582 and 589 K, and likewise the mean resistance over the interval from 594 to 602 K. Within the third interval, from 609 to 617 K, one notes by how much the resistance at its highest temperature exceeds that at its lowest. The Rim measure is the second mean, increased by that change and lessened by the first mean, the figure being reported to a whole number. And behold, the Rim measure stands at -4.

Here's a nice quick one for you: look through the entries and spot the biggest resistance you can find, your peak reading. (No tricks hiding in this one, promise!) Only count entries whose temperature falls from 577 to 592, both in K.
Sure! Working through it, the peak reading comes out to 65.2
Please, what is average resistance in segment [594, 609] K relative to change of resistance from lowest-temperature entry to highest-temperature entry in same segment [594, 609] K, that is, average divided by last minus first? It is 62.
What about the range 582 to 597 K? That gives 48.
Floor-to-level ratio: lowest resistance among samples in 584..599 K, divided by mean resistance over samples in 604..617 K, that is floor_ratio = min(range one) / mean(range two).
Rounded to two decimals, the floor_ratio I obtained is 0.97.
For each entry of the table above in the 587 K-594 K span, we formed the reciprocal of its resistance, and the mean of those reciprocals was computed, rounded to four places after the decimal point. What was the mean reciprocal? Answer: 0.0160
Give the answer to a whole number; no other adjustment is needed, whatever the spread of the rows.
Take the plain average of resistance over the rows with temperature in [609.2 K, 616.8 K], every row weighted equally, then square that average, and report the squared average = 4169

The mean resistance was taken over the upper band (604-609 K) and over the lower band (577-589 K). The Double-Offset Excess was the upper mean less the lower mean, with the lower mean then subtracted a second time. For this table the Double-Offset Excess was -64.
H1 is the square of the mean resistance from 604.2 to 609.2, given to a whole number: 3913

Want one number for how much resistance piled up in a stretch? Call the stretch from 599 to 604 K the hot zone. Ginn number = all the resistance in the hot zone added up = 124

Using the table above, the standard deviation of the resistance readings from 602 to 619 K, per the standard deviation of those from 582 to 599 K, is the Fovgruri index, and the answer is 1.99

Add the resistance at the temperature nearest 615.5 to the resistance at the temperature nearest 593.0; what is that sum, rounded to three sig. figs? 125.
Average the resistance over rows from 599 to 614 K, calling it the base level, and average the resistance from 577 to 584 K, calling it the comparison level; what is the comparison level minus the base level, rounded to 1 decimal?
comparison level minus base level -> 0.4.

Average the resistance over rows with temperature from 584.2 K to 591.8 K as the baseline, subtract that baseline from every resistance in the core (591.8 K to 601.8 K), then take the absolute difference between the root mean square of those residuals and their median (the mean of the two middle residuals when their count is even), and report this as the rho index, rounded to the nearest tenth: 2.7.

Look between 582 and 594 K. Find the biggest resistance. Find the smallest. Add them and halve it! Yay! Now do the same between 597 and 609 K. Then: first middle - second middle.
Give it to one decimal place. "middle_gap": 0.2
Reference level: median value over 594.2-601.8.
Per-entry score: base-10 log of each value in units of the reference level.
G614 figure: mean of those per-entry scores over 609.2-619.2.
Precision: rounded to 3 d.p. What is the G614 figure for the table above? 0.020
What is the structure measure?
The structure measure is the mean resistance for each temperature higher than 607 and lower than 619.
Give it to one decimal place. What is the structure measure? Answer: 64.5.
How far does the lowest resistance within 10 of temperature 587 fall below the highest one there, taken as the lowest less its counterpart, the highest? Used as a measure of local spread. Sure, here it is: -4.4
